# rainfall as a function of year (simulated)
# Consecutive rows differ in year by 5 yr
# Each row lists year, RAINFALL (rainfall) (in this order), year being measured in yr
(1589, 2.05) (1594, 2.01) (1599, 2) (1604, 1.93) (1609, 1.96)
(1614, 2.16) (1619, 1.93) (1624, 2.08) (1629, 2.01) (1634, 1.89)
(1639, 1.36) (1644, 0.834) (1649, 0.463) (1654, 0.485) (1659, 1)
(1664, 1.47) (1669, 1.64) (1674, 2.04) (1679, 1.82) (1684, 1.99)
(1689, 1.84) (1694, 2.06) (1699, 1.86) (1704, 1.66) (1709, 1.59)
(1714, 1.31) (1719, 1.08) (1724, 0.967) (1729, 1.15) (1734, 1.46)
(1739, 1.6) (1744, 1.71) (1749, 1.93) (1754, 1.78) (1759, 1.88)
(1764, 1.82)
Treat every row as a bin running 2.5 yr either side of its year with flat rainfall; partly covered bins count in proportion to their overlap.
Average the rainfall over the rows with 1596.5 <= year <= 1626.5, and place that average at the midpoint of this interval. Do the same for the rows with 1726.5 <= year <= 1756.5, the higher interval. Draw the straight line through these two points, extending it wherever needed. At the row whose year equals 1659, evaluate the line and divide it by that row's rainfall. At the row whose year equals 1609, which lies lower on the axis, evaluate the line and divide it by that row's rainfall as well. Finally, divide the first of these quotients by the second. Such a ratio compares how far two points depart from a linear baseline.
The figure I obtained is 1.81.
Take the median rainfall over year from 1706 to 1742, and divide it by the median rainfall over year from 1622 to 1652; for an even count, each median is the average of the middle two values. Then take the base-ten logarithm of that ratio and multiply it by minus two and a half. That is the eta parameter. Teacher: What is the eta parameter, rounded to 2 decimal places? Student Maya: 0.23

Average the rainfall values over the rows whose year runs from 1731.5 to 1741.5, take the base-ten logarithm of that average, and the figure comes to 0.18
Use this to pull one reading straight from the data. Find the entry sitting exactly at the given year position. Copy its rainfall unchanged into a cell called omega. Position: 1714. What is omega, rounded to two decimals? 1.31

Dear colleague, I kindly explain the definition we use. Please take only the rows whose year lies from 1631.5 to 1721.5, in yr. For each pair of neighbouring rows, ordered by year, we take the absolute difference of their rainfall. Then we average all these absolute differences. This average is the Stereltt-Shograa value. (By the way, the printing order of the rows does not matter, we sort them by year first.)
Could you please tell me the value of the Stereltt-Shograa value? 0.279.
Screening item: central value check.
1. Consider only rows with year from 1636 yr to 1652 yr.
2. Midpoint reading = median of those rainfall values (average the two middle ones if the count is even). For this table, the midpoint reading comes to 0.83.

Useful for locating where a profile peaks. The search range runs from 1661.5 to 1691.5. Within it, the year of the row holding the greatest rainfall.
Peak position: 1674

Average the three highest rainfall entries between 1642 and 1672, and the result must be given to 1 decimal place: 1.4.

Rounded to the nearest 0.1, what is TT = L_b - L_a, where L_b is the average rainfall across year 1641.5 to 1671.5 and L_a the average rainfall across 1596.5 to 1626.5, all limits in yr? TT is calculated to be -1.0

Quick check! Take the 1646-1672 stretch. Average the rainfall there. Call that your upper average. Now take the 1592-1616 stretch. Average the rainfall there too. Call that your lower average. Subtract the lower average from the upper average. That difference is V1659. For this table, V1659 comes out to -1.0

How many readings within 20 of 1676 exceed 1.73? 5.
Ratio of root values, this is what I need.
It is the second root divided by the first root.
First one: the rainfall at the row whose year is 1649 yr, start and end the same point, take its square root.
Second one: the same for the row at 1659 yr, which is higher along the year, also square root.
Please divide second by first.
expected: 1.5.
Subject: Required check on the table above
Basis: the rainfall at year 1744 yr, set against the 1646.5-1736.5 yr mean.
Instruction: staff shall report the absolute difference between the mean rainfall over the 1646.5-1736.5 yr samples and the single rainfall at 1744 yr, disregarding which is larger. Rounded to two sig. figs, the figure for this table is 0.27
